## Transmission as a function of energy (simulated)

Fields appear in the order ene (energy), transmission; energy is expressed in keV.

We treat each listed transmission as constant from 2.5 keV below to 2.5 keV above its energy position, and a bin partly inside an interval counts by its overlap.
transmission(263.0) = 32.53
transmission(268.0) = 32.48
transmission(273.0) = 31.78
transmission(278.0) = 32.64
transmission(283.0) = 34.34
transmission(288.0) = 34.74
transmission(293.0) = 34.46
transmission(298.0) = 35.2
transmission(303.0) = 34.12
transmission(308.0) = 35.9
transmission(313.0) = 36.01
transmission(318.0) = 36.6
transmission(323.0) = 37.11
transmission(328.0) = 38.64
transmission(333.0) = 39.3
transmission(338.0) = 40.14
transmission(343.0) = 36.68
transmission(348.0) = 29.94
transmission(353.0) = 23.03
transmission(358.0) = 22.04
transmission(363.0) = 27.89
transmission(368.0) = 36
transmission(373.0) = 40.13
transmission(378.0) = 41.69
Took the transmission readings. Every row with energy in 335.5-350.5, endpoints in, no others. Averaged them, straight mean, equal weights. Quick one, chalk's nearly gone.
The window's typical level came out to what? 36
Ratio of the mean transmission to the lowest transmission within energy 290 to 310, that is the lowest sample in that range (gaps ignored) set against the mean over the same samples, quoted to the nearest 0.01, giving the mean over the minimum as 1.02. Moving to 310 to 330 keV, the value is 1.03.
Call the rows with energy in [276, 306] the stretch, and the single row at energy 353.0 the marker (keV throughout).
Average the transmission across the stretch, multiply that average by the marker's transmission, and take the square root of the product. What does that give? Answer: 28.1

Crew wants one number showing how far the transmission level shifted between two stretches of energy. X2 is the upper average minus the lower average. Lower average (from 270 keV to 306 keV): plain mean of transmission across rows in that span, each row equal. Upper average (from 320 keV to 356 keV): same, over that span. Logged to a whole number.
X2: 1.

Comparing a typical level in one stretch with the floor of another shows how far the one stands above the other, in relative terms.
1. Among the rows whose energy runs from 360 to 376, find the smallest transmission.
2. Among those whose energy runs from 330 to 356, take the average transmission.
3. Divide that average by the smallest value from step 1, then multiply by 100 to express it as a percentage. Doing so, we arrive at 121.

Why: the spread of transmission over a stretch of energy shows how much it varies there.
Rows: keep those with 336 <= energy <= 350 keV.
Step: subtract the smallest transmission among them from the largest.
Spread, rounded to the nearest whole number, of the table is 10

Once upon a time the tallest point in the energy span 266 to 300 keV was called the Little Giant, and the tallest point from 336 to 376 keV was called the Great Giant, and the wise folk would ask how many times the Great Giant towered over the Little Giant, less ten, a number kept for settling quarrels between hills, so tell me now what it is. -8.860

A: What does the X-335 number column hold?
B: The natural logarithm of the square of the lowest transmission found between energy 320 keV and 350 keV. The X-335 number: 6.80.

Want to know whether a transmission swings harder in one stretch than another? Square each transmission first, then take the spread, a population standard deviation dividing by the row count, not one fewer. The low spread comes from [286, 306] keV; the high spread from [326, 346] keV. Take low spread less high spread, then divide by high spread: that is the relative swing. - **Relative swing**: -0.7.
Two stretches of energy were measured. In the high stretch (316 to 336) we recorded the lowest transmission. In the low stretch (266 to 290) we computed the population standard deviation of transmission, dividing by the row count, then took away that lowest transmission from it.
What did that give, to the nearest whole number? -35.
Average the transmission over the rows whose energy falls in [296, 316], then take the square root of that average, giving 5.94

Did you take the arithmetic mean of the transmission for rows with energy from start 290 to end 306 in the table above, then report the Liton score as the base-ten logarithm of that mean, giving 1.54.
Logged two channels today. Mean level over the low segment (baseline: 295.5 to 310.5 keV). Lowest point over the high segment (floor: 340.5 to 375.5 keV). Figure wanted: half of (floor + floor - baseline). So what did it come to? 4.5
